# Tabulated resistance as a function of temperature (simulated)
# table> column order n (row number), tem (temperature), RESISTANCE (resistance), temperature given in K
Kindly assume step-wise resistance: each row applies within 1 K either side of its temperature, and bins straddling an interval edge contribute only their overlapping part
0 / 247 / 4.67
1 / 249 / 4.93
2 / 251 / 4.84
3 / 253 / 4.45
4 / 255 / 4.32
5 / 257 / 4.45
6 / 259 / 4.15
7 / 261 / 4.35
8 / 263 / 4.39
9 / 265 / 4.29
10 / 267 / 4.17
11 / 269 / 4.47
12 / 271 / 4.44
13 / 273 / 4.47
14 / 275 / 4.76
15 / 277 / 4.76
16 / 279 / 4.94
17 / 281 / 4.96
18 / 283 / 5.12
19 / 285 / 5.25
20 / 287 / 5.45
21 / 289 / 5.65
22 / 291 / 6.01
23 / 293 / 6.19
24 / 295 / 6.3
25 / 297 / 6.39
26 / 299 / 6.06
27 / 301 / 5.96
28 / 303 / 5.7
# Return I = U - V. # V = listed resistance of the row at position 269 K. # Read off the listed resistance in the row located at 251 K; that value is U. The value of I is 0.4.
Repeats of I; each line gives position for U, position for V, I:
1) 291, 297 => -0.4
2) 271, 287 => -1.0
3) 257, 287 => -1.0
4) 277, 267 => 0.6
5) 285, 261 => 0.9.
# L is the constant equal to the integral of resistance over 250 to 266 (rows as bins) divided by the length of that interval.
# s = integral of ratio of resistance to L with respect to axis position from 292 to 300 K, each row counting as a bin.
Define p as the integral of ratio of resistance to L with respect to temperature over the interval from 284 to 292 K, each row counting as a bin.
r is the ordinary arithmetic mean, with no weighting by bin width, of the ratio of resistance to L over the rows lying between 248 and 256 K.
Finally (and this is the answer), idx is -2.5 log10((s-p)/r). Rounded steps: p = 10.2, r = 1.05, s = 11.3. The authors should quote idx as -0.1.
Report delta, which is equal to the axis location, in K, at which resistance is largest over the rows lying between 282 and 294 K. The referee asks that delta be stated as 293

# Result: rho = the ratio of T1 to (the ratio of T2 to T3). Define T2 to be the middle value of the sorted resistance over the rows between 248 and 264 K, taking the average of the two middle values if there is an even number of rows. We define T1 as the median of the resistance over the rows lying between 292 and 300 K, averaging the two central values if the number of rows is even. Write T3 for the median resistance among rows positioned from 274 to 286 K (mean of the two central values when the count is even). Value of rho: 7.0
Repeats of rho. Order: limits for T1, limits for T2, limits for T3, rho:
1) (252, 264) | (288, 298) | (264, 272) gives 3.1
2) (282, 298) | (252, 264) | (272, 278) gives 6.4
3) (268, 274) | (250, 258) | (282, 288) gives 5.3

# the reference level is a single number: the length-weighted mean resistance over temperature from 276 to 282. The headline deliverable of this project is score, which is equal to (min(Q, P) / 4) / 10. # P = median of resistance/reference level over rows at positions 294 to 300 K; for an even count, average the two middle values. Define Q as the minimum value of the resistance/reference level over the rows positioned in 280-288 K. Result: 0.0254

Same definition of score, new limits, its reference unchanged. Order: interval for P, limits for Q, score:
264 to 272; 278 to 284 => 0.0223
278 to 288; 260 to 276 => 0.0213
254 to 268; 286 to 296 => 0.0221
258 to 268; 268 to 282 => 0.0219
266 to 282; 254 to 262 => 0.0212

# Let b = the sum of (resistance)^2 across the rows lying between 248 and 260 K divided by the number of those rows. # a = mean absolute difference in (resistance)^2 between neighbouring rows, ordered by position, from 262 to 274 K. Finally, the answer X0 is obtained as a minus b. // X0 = -20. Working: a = 1.00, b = 21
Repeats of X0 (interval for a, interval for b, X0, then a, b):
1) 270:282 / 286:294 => -33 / 0.98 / 34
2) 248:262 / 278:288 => -25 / 1.84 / 26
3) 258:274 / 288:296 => -36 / 1.01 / 37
